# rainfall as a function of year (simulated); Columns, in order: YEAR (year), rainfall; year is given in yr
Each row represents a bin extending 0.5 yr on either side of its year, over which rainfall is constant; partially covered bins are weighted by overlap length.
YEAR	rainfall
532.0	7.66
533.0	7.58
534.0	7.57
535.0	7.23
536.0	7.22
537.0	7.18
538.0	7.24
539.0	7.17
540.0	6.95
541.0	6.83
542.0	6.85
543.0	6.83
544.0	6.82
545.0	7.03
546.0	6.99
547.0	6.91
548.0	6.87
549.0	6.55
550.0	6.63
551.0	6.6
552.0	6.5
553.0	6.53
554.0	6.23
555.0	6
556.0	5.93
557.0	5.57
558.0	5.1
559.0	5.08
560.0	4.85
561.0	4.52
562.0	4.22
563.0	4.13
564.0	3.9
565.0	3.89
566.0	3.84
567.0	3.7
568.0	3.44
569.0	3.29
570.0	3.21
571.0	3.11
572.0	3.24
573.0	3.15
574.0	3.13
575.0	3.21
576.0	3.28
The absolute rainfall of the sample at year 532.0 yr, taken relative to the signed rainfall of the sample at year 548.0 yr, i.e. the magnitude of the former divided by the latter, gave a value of 1.1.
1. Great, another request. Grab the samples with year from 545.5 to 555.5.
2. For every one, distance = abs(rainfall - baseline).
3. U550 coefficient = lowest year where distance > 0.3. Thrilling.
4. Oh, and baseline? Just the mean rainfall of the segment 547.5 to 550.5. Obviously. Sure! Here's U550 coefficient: 546.0 yr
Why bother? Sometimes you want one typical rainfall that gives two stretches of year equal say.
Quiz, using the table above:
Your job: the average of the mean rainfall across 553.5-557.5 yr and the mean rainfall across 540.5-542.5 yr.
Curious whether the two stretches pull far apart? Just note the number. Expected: 6.4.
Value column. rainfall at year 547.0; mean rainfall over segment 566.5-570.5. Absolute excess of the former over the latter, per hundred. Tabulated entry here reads 0.035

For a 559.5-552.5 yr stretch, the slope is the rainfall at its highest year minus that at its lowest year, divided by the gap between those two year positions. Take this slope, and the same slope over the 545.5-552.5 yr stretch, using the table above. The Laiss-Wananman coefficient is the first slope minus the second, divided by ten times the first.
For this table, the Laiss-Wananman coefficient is 0.07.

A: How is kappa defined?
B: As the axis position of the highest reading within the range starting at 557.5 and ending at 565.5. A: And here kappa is 558.0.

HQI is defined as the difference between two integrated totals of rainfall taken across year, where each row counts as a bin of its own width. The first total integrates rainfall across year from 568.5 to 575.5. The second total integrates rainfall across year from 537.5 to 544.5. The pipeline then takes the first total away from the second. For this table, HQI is 26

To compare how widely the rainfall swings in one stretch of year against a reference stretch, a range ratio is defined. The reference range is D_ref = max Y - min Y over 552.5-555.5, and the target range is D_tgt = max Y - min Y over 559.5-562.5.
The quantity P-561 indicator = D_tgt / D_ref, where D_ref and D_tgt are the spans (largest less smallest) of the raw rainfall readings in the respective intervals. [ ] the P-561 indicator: 1.2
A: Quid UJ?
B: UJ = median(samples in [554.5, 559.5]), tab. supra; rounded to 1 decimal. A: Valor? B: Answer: 5.6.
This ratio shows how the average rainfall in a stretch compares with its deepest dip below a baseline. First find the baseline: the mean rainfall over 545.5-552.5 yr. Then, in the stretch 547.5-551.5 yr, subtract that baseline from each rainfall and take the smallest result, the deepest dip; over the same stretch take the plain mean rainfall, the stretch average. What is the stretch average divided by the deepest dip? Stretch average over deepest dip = -39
